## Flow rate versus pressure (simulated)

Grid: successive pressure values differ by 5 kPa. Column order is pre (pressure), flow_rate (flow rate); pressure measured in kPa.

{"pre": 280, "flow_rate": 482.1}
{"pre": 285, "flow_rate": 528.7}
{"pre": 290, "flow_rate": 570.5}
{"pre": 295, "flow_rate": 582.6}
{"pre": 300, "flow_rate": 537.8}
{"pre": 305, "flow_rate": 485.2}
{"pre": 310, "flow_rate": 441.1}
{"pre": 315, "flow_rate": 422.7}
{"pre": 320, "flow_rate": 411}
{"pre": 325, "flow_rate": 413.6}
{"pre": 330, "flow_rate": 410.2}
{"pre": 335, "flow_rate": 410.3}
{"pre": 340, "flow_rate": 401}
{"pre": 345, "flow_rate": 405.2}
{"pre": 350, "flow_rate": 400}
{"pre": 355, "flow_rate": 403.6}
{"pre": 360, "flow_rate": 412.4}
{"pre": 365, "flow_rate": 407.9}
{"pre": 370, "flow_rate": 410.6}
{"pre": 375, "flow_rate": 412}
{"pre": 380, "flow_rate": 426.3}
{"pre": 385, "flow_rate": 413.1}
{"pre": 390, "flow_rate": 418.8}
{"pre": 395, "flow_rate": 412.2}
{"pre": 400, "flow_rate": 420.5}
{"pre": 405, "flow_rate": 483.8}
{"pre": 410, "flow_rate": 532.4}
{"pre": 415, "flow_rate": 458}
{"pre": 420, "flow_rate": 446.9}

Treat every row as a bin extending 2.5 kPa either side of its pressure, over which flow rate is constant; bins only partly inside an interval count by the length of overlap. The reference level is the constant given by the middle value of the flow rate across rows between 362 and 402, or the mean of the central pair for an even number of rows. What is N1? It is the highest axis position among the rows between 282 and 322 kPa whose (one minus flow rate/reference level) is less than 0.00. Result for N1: 315 kPa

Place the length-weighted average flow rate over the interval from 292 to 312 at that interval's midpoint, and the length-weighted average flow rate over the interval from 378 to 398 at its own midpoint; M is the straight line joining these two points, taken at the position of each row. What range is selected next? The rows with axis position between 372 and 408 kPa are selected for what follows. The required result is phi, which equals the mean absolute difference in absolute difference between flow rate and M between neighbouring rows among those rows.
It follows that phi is 19.3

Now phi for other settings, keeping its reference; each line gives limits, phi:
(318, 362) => 6.7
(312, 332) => 5.5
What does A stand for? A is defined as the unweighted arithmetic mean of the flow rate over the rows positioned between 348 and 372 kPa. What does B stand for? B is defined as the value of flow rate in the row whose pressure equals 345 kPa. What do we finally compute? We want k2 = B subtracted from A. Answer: 2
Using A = 407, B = 405.2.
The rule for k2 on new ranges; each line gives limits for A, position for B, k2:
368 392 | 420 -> -31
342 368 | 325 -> -8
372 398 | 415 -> -42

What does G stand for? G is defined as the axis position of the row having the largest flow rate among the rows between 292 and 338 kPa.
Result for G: 295 kPa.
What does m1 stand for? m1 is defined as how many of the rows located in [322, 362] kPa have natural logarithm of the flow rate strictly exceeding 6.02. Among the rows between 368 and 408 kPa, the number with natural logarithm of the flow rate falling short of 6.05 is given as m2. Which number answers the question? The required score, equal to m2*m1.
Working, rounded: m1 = 2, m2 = 6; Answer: 12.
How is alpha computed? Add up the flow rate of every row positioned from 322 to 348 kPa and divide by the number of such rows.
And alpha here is 408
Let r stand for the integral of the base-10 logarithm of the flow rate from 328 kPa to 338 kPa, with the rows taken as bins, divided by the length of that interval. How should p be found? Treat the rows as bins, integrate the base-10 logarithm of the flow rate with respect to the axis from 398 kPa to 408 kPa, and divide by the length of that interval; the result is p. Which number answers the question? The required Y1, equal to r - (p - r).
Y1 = 2.566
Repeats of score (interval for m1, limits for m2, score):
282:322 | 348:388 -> 49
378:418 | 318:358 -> 64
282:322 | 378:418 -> 28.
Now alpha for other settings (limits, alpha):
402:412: 508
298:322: 460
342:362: 405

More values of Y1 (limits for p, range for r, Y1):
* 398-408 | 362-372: 2.565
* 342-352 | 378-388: 2.640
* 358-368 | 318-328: 2.617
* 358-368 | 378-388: 2.632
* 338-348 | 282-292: 2.867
